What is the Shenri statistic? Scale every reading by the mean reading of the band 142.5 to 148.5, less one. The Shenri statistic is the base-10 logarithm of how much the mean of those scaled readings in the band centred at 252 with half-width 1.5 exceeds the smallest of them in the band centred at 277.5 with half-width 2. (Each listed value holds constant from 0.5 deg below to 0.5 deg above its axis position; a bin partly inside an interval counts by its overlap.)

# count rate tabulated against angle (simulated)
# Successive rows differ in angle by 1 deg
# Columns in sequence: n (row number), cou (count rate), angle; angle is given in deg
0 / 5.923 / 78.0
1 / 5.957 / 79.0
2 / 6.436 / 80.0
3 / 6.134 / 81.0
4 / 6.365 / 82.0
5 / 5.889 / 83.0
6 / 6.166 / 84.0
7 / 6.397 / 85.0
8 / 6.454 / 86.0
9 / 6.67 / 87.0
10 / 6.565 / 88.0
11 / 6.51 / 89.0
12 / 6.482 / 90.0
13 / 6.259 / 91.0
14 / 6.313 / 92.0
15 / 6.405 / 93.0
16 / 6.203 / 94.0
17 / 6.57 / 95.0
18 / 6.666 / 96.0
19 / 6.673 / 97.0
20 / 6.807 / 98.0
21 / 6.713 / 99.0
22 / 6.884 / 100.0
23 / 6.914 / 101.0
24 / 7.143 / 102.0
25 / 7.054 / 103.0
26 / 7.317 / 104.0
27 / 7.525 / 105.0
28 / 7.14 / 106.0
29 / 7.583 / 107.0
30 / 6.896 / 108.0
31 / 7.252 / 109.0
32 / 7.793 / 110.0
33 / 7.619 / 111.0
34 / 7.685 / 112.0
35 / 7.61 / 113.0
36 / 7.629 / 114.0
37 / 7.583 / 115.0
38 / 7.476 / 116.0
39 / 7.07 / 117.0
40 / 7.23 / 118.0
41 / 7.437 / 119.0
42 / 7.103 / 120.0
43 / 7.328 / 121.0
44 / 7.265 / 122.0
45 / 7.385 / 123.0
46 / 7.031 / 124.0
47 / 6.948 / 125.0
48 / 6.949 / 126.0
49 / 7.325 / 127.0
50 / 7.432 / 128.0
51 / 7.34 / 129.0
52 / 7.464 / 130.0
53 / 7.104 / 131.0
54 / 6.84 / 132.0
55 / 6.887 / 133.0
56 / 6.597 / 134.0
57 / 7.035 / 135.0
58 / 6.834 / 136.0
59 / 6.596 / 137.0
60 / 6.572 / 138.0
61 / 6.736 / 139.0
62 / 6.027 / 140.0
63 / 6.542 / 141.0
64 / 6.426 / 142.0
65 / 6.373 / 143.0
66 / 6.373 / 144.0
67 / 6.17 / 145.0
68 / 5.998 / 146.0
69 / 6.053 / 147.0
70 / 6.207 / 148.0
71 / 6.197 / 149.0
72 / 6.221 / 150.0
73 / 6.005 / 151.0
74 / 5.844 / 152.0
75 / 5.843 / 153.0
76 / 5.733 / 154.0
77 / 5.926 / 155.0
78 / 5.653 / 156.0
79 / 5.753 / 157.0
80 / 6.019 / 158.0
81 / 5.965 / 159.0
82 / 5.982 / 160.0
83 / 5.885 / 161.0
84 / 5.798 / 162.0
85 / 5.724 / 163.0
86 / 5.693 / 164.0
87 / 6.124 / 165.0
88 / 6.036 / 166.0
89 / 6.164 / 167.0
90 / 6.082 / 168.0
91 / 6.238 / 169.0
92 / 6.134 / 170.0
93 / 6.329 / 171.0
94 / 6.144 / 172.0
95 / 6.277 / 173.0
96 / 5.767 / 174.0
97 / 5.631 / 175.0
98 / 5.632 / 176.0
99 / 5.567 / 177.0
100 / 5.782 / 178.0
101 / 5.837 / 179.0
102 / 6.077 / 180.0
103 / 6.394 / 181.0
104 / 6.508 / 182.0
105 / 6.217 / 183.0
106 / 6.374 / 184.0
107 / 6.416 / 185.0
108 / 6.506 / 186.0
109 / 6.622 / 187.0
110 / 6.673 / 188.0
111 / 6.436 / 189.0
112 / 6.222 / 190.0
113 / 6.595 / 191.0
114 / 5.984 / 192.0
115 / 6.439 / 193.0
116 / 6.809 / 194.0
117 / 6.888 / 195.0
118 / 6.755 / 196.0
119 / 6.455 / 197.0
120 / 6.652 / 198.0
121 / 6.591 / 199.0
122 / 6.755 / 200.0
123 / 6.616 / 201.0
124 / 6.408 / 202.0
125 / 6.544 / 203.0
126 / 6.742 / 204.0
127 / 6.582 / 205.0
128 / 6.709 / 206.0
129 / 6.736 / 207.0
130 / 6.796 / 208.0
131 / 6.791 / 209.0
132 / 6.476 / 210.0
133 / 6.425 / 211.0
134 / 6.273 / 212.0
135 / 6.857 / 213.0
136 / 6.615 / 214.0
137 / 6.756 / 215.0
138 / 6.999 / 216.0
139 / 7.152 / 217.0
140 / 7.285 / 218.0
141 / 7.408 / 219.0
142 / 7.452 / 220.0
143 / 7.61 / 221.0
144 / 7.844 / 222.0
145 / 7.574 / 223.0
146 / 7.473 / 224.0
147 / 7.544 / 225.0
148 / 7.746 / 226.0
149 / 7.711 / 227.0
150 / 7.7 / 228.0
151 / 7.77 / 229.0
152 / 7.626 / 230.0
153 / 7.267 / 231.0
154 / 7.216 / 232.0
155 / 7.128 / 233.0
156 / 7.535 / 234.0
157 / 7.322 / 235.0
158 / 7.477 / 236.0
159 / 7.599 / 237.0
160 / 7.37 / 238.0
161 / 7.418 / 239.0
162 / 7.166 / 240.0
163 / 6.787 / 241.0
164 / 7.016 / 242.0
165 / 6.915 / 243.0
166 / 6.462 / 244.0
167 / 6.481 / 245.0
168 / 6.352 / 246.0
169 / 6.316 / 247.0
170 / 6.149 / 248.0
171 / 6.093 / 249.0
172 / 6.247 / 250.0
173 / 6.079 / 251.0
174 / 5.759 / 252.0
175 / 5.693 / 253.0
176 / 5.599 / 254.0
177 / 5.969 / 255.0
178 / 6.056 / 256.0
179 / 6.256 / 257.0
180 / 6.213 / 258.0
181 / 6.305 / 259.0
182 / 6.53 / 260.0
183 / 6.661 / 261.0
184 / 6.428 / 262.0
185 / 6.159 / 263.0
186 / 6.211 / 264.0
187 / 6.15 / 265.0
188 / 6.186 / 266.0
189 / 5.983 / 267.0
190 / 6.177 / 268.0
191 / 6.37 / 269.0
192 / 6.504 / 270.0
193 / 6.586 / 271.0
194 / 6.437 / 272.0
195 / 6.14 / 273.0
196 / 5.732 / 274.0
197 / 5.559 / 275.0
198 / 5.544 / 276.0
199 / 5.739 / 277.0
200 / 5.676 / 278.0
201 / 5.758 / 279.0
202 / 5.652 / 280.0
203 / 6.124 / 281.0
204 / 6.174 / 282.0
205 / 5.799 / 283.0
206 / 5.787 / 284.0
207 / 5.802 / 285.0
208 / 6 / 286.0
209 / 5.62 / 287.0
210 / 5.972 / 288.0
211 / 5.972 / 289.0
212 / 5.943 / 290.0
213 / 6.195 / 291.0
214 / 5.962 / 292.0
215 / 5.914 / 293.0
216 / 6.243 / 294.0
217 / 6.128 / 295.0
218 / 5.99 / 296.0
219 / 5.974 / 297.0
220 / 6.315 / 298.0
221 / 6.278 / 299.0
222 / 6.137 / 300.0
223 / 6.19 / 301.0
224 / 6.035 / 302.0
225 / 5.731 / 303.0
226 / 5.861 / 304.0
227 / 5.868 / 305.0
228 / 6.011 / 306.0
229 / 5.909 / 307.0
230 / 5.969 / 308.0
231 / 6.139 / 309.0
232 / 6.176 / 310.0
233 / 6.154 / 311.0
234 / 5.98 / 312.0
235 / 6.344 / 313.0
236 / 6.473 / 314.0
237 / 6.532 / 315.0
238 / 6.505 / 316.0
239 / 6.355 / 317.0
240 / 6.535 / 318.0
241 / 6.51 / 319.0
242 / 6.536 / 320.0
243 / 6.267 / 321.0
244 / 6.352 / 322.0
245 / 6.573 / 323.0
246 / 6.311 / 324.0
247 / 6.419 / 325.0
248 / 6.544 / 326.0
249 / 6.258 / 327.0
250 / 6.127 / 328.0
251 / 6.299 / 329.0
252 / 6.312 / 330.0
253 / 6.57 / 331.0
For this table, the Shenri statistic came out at -1.3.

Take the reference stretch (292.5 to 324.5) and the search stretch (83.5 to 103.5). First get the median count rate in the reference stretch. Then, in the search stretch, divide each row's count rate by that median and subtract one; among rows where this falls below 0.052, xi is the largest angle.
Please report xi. 94.0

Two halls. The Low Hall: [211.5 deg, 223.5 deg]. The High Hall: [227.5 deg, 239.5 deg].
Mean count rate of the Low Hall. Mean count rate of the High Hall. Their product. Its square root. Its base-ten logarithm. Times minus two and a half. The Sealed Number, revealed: -2.16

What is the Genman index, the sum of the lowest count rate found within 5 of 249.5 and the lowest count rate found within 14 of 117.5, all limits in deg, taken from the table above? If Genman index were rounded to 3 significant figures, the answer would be 12.5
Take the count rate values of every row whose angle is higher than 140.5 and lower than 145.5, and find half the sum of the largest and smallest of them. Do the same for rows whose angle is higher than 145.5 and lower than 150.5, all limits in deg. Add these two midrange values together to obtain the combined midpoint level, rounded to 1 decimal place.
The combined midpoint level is 12.5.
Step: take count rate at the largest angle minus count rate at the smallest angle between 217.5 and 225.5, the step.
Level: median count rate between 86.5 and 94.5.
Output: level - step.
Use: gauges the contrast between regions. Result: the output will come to 6.2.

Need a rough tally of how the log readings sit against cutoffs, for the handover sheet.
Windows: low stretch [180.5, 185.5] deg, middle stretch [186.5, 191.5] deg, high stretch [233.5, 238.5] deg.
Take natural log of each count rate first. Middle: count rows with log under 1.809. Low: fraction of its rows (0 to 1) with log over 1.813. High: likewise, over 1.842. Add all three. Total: 2.0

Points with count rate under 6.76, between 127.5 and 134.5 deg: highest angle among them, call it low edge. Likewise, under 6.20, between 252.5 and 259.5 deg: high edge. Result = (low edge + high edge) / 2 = 195.0 deg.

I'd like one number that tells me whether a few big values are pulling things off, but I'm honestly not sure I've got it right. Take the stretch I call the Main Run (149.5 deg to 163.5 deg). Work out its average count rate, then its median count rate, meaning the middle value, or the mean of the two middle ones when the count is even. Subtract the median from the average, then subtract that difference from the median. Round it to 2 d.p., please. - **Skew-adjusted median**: 5.85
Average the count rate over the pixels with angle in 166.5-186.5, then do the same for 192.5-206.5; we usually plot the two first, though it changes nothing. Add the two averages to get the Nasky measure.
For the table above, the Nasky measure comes 12.7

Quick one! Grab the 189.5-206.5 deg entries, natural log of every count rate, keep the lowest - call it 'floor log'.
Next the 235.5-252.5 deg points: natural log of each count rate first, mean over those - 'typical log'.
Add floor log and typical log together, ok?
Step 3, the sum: 3.69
